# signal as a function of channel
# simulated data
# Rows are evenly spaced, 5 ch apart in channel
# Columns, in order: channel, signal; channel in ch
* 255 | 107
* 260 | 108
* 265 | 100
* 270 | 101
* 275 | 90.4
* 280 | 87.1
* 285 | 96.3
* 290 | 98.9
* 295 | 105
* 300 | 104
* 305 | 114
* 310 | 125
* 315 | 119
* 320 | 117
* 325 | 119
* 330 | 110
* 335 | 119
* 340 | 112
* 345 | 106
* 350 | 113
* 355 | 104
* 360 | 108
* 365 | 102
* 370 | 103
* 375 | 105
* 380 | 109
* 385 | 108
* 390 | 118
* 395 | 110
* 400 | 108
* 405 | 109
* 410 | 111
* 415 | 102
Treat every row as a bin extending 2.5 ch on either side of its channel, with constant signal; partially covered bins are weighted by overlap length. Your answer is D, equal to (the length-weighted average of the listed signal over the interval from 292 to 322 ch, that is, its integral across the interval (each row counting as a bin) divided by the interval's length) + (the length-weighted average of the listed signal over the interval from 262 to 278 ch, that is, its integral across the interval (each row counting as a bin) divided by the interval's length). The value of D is 211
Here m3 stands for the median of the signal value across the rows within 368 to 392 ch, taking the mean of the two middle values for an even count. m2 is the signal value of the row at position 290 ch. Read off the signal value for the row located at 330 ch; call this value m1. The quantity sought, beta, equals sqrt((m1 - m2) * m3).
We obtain 34.6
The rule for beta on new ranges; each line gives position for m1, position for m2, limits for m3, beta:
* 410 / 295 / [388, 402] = 25.7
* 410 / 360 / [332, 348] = 18.3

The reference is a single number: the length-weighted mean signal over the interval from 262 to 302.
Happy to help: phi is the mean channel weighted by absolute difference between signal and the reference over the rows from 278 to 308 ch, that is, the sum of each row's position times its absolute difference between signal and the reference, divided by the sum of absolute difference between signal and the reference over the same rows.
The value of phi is 295.2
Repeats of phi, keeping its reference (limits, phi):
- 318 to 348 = 330.7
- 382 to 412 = 397.0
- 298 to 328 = 314.3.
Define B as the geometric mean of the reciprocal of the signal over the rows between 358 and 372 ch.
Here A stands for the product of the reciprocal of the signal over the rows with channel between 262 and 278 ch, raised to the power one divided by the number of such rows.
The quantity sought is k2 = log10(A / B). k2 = 0.03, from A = 0.0103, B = 0.0096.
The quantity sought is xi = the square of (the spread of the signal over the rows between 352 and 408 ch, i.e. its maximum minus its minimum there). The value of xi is 256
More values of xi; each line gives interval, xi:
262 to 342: 1436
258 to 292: 437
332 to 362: 225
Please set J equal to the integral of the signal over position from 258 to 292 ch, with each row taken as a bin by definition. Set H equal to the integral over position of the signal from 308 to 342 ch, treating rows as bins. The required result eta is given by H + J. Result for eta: 7292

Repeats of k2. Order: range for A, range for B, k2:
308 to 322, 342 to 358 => -0.05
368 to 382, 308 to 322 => 0.06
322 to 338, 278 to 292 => -0.09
